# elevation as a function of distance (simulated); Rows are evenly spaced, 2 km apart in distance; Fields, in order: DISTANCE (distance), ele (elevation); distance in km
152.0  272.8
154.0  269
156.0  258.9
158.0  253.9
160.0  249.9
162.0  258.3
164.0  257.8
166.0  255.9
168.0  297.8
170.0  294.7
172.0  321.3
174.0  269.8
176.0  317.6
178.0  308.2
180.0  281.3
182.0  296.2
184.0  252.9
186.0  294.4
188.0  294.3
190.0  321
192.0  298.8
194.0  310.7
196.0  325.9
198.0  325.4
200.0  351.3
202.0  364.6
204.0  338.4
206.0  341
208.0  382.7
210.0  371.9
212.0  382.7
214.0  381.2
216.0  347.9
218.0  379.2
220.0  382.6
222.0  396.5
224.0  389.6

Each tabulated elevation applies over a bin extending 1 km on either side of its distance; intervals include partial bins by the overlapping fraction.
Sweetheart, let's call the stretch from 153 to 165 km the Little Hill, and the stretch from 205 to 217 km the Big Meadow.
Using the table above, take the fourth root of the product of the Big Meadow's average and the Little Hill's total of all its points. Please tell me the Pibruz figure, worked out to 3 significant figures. 27.5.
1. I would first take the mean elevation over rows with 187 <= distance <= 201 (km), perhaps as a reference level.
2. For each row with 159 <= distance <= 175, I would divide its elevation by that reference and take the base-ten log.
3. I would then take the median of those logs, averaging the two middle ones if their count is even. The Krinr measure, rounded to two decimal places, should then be -0.08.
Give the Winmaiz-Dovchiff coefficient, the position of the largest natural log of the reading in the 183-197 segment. 196.0 km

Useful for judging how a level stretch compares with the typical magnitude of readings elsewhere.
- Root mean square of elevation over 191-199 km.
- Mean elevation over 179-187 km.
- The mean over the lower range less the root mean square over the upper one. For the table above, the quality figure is -34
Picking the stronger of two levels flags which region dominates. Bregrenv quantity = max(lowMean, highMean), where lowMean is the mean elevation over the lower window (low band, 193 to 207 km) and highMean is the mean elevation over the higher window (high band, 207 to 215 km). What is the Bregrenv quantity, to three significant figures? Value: 380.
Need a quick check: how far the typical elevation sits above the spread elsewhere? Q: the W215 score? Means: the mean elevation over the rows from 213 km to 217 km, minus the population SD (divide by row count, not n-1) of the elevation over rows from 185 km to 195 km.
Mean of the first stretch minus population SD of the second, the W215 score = 354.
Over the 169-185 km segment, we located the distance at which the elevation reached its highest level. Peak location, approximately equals 172.0 km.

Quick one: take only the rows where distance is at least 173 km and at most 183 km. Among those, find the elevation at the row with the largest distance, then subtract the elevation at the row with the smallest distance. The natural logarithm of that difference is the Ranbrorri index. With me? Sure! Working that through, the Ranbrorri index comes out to 3.3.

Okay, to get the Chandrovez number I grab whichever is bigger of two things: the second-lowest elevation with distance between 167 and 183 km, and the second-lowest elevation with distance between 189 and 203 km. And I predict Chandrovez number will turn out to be 311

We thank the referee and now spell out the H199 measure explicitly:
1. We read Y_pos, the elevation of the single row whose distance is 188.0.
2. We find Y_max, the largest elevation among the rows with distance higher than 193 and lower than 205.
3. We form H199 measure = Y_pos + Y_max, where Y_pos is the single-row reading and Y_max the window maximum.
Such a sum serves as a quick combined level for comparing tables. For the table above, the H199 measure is 659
